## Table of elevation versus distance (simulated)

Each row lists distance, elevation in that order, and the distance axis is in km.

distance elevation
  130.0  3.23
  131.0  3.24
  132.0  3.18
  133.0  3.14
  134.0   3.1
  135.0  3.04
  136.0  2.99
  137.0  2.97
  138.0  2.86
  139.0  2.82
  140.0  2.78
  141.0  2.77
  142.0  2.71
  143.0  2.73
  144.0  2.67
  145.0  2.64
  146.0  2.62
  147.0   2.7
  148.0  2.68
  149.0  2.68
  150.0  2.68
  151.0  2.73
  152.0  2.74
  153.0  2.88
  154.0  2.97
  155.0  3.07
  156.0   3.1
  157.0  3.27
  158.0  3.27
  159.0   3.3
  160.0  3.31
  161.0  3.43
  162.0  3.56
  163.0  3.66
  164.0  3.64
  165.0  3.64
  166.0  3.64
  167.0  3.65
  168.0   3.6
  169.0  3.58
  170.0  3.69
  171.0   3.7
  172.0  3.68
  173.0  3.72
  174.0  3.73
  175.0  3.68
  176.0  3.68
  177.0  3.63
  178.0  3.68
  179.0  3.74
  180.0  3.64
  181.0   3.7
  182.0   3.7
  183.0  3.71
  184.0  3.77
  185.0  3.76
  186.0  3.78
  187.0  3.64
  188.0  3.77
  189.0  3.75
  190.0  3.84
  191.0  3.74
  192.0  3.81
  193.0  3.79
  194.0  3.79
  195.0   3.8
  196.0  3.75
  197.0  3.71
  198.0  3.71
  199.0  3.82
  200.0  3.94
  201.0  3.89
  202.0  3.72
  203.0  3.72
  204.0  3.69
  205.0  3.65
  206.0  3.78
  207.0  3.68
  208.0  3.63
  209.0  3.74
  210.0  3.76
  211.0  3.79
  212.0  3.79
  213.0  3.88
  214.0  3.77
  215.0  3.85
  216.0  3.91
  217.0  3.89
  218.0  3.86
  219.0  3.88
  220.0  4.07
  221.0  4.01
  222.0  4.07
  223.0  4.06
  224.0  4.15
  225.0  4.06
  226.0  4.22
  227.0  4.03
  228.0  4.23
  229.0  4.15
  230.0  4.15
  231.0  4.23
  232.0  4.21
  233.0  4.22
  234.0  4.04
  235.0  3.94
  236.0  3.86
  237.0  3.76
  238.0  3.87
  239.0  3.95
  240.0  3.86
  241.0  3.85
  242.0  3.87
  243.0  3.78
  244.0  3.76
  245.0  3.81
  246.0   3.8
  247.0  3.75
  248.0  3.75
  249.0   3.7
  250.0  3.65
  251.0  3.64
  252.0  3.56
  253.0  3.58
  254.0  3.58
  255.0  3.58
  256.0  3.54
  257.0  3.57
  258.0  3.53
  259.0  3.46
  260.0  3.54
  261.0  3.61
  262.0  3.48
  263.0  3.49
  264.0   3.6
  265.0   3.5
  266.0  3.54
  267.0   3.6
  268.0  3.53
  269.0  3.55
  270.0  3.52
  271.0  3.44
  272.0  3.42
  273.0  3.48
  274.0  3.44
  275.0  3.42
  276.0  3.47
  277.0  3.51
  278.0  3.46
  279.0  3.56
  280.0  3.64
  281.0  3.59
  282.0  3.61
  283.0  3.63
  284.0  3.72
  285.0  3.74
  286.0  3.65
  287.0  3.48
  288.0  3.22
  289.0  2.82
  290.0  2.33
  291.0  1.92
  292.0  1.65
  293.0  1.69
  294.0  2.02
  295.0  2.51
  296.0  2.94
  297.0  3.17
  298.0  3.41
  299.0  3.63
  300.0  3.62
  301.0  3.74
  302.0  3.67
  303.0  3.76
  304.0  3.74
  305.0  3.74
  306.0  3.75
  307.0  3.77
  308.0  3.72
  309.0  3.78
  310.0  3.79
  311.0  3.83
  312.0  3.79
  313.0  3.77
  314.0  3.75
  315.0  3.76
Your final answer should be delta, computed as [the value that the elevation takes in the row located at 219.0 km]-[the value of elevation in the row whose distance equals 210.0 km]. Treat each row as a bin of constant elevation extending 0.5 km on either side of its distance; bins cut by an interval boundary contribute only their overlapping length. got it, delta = 0.1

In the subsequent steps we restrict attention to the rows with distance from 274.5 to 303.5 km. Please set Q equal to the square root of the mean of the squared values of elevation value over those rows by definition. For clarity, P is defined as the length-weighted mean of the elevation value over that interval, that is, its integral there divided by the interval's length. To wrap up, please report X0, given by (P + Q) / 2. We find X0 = 3.2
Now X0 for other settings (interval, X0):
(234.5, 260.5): 3.7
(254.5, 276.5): 3.5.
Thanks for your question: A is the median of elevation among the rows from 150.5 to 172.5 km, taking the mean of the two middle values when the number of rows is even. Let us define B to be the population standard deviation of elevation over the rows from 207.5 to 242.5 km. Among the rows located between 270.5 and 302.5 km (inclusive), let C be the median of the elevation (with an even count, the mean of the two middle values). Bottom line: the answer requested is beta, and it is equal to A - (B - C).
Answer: 6.8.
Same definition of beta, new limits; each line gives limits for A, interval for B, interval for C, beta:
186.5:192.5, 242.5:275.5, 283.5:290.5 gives 7.1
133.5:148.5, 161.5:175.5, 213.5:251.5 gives 6.6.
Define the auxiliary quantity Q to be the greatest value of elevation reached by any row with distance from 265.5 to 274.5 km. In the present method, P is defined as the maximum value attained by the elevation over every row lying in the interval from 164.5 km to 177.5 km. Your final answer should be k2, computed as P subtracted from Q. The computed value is -0.13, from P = 3.73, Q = 3.6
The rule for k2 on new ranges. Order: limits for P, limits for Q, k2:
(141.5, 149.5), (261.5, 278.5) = 0.87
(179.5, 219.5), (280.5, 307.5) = -0.17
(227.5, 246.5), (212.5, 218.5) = -0.32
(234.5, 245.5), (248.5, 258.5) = -0.25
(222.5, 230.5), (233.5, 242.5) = -0.19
